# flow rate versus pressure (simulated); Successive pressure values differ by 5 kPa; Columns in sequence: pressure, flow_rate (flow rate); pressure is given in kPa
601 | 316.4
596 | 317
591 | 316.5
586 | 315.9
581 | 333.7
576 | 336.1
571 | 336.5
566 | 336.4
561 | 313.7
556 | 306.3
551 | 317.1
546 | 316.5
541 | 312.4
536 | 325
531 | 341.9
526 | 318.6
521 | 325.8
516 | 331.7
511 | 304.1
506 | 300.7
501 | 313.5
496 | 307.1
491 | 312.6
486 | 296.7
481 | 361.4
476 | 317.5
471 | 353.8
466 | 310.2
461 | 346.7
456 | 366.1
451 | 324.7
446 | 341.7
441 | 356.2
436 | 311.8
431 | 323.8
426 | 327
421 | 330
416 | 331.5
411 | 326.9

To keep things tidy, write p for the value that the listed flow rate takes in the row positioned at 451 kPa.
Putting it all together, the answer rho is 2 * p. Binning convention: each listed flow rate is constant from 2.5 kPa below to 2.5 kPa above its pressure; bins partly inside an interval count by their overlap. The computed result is 649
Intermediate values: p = 324.7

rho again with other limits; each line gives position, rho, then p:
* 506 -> 601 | 300.7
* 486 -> 593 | 296.7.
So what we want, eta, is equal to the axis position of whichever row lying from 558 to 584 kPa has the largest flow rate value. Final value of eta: 571 kPa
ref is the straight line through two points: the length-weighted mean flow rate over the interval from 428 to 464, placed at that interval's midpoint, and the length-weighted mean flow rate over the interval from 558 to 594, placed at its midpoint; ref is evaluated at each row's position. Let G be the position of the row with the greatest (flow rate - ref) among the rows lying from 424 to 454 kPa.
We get 441 kPa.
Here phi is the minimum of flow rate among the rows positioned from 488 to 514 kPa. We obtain 300.7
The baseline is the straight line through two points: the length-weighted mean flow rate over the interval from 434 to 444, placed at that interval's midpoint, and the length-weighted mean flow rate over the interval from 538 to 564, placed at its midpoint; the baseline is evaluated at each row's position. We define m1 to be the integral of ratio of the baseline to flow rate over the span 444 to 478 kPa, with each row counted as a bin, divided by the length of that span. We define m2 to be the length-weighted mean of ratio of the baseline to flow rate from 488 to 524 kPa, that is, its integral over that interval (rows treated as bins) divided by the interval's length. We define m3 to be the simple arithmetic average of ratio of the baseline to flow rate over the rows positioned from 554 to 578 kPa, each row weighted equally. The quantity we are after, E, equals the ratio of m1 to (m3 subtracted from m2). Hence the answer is 13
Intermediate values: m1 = 0.98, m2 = 1.03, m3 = 0.96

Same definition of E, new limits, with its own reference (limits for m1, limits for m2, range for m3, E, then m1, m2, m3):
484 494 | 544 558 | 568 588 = 16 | 1.07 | 1.00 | 0.93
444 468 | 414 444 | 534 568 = 27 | 0.98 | 1.02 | 0.99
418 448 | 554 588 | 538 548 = -20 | 1.02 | 0.95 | 1.00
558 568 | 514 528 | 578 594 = 34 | 0.96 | 0.98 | 0.95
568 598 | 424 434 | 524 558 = 19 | 0.94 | 1.04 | 0.99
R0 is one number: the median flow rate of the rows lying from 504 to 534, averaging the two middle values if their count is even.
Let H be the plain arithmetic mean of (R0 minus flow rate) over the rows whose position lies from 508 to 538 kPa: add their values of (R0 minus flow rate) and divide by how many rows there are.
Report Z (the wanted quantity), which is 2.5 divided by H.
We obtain -1.1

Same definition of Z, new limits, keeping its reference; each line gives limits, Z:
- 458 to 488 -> -0.3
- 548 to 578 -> -1.2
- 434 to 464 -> -0.1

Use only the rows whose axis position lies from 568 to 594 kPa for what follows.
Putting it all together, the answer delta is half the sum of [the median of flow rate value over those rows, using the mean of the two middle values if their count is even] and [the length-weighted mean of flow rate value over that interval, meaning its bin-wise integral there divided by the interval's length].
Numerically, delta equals 330.7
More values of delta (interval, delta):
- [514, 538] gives 327.2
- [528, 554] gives 319.6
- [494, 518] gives 309.1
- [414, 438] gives 326.0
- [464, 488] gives 323.2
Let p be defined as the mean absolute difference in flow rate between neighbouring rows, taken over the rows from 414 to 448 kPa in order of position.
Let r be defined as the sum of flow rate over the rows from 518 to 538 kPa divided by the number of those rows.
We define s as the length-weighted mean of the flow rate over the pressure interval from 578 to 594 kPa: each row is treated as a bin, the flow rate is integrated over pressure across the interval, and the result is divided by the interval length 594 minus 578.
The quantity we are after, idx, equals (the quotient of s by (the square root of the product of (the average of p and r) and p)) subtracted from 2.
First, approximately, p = 13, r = 328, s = 322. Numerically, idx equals -4.8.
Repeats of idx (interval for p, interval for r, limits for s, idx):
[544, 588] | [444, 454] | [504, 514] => -6.3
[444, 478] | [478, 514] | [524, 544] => -2.3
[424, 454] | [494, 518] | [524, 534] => -4.0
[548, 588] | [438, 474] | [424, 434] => -6.3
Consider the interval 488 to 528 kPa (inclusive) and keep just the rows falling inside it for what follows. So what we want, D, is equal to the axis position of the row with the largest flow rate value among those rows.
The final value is 516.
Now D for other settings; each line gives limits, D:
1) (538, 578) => 571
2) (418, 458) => 456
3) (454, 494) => 456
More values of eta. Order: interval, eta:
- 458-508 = 481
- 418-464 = 456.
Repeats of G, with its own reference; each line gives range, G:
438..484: 456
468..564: 481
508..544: 531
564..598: 576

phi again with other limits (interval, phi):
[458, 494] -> 296.7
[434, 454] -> 311.8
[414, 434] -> 323.8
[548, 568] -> 306.3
